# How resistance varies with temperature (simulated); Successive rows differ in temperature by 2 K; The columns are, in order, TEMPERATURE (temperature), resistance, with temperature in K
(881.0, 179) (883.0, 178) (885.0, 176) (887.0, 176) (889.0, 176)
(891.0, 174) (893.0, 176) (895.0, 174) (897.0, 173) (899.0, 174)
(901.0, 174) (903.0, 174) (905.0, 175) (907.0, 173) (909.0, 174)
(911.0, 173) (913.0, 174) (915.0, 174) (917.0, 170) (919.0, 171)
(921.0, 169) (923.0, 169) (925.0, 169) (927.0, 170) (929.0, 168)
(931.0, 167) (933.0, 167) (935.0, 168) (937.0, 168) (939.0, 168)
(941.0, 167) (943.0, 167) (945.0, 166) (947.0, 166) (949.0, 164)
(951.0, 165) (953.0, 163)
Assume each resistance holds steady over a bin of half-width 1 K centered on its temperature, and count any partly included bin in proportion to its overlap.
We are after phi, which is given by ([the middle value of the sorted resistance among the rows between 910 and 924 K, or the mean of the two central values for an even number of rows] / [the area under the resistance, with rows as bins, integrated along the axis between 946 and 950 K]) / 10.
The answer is 0.026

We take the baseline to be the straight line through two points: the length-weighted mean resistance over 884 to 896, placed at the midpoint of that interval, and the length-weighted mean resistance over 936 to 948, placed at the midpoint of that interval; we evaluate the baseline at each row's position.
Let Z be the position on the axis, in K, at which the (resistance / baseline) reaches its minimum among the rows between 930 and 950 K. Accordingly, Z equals 949.0 K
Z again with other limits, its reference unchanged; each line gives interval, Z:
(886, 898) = 897.0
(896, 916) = 897.0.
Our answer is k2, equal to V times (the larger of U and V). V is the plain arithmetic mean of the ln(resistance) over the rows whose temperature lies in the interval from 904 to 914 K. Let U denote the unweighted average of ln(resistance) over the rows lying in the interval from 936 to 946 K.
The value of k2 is 26.6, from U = 5.12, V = 5.158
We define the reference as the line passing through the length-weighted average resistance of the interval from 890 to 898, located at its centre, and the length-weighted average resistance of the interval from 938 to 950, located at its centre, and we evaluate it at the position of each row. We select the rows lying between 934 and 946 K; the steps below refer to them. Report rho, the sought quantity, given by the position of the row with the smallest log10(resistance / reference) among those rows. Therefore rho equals 945.0 K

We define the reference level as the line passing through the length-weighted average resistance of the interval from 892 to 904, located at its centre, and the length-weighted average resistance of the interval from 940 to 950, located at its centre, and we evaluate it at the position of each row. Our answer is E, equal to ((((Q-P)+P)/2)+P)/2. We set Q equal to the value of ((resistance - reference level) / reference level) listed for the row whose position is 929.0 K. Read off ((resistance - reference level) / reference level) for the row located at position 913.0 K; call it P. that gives 0.006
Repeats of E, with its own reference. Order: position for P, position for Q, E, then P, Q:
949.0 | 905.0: -0.001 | -0.008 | 0.012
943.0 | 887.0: 0.002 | 0.004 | 0.000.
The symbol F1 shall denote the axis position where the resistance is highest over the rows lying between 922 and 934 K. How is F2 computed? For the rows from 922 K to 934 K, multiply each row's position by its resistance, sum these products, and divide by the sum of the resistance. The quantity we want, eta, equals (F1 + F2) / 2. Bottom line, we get 927.5 K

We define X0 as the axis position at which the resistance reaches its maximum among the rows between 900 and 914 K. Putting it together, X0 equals 905.0 K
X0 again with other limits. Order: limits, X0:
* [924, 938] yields 927.0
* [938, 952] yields 939.0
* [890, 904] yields 893.0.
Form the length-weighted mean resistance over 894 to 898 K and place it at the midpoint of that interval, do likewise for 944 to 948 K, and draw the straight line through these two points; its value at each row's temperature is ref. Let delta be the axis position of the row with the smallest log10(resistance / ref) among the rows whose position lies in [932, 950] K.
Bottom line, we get 949.0 K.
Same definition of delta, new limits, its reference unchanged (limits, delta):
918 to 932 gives 931.0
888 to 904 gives 897.0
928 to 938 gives 931.0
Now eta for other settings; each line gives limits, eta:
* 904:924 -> 909.5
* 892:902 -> 895.0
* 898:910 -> 904.5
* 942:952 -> 945.0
